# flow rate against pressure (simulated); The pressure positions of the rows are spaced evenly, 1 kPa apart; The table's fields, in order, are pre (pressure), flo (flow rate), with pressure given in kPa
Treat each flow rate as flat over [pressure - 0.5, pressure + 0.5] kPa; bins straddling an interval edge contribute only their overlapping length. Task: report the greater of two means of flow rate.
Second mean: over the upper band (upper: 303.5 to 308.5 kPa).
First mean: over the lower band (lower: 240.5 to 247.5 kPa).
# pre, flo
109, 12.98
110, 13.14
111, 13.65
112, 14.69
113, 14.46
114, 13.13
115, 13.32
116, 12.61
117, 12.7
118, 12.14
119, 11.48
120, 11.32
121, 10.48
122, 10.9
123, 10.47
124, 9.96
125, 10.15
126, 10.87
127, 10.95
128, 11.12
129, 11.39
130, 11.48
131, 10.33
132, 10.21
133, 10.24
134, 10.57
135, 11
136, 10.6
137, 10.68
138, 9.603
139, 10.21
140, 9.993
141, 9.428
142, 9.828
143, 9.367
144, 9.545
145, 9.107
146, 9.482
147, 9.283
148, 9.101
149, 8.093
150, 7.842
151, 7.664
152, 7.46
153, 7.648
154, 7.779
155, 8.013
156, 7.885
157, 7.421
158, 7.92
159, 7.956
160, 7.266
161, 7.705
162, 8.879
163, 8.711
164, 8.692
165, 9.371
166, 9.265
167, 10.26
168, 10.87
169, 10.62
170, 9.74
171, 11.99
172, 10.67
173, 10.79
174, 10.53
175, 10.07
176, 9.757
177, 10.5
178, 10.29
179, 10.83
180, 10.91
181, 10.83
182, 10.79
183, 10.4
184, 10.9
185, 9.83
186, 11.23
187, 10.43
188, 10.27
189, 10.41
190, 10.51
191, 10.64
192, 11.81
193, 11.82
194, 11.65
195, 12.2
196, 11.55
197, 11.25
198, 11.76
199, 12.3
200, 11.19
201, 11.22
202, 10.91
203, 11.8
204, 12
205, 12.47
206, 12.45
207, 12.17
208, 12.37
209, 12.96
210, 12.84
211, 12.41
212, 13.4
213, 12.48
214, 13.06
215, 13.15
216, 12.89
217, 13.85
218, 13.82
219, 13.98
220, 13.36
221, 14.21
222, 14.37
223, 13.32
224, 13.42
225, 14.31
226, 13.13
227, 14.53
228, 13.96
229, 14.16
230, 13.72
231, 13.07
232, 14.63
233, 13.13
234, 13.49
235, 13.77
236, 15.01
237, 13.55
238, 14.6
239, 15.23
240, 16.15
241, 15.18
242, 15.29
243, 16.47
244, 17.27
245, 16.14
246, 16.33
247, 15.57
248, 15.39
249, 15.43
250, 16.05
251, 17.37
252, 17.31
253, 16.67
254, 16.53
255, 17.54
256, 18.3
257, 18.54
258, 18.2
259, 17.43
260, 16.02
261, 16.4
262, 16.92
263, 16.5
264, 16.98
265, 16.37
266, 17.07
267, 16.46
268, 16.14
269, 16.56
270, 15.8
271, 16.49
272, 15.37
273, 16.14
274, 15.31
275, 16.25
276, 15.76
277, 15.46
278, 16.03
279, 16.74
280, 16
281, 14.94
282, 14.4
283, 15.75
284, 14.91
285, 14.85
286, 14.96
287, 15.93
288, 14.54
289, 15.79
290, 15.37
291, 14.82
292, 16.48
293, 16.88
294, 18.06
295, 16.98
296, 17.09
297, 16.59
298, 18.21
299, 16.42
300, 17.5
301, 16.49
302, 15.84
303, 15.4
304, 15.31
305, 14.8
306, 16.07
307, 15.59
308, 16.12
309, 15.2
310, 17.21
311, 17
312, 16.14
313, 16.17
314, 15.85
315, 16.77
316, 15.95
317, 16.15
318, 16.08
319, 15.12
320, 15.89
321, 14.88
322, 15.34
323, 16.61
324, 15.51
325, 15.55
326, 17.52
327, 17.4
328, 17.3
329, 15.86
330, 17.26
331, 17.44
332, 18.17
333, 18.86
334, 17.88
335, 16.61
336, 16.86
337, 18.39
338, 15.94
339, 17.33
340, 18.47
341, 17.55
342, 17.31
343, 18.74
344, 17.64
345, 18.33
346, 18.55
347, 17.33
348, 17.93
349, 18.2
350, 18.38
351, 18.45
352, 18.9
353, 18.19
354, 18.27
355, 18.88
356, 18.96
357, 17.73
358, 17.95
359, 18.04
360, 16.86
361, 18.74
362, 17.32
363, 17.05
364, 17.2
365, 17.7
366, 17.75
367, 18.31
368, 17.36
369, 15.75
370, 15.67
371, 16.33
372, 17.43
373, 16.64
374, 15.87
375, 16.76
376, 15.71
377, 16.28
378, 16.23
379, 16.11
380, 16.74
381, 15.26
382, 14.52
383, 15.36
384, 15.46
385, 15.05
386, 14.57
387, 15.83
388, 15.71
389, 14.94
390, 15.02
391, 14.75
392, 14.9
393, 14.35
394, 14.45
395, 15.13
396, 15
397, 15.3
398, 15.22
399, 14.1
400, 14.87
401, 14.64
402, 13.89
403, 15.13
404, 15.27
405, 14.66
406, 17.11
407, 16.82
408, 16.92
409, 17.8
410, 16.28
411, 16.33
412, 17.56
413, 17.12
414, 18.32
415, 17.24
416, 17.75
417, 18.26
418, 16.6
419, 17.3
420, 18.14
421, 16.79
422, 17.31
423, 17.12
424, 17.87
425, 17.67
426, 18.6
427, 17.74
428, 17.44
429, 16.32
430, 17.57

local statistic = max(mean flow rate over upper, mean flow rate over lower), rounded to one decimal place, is 16.0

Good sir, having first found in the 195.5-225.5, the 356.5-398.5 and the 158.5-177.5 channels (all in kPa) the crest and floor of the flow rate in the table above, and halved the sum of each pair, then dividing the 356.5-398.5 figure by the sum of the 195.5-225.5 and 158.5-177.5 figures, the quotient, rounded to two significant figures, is 0.74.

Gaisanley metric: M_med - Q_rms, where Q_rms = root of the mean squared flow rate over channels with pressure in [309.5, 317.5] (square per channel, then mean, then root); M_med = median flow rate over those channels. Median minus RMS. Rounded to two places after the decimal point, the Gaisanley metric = -0.25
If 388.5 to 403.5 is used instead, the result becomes 0.12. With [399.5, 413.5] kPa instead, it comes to 0.23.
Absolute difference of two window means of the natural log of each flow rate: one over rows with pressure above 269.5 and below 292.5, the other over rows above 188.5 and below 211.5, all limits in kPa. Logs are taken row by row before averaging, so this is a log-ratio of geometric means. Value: 0.281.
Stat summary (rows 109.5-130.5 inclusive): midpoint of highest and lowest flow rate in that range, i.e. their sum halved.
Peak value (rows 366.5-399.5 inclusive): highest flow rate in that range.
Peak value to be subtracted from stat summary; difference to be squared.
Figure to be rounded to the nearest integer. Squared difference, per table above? 36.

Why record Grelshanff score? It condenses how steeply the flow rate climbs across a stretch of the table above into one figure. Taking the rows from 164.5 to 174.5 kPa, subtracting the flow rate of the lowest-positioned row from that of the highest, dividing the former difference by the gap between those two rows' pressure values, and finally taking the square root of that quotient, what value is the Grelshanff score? 0.36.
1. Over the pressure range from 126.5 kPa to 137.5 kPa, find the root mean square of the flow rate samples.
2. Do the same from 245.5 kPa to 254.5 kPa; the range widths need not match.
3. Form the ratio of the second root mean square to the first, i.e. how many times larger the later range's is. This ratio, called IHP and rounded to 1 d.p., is 1.5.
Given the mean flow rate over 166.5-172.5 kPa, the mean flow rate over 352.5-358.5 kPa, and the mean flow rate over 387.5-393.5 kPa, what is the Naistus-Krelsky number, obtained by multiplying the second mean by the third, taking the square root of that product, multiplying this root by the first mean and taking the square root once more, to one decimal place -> 13.3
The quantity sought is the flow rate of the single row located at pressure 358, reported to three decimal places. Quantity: 17.950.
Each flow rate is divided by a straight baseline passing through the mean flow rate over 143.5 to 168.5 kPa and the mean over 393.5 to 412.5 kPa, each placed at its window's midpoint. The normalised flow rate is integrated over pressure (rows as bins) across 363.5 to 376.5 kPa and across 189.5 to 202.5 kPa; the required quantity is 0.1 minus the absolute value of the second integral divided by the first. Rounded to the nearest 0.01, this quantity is -0.93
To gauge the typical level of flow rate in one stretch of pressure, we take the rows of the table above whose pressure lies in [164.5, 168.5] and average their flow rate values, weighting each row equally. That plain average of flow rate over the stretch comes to 9.9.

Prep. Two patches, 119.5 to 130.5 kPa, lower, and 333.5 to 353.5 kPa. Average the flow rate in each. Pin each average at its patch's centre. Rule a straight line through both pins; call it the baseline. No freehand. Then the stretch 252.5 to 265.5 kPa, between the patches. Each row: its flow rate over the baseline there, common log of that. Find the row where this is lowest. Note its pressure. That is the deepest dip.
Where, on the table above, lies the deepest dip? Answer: 260 kPa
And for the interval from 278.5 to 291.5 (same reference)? 288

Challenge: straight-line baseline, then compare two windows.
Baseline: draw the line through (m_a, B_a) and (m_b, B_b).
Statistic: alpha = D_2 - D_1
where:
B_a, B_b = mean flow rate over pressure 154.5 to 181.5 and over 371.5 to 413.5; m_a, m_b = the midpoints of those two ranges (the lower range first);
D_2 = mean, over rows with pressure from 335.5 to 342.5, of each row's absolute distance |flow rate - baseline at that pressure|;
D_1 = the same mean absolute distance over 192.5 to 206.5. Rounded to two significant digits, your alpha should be 1.9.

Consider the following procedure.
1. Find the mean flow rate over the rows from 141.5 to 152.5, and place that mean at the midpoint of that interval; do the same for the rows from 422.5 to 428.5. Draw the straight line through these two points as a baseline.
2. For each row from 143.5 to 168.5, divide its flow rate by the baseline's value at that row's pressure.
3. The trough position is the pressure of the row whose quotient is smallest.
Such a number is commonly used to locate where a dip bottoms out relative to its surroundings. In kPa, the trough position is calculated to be 160 kPa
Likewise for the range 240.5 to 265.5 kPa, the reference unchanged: 249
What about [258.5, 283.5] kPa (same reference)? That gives 282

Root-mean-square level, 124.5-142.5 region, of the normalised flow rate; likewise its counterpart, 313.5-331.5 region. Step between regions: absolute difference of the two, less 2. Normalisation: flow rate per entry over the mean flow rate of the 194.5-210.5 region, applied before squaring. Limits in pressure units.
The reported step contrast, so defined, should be -1.52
